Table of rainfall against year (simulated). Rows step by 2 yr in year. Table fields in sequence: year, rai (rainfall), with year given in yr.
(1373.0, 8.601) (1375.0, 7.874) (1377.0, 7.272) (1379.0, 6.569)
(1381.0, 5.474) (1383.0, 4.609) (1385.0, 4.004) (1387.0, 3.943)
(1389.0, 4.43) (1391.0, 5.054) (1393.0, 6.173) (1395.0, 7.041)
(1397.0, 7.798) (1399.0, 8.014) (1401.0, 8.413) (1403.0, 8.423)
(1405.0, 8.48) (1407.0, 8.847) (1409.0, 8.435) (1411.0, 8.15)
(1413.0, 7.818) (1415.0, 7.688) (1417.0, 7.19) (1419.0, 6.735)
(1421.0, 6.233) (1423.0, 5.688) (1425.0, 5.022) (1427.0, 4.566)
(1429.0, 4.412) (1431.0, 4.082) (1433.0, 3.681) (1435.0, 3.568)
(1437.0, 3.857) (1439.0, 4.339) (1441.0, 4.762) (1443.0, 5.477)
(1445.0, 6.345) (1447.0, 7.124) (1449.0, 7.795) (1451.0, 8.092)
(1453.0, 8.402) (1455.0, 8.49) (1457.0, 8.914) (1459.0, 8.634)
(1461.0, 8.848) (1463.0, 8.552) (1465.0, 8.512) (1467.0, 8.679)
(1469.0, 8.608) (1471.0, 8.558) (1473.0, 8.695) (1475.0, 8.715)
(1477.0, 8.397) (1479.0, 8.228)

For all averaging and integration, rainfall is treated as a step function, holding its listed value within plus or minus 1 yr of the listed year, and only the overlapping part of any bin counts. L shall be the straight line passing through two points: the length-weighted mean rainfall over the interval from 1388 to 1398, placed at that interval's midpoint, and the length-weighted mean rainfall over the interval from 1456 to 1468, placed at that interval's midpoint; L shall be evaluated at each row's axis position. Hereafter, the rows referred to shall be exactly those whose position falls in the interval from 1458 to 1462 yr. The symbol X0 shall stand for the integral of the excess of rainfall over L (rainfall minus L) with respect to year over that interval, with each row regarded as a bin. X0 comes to 1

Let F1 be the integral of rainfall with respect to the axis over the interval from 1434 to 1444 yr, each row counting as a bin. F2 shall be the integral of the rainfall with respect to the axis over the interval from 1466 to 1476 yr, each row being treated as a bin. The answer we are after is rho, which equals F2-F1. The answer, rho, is 43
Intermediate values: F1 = 44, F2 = 87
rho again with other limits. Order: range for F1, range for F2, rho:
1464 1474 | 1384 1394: -39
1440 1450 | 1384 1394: -16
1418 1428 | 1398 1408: 28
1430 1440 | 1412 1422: 32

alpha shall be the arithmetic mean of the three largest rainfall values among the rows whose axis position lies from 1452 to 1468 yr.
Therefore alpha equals 8.8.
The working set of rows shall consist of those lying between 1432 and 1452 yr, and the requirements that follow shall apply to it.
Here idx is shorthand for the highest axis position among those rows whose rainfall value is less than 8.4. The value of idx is 1451.0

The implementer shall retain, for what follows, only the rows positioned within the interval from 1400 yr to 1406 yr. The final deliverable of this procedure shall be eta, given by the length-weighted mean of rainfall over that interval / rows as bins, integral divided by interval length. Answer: 8.4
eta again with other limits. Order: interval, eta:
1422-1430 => 4.9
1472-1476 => 8.7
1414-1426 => 6.4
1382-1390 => 4.2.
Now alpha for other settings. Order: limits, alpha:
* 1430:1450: 7.1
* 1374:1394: 7.2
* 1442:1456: 8.3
